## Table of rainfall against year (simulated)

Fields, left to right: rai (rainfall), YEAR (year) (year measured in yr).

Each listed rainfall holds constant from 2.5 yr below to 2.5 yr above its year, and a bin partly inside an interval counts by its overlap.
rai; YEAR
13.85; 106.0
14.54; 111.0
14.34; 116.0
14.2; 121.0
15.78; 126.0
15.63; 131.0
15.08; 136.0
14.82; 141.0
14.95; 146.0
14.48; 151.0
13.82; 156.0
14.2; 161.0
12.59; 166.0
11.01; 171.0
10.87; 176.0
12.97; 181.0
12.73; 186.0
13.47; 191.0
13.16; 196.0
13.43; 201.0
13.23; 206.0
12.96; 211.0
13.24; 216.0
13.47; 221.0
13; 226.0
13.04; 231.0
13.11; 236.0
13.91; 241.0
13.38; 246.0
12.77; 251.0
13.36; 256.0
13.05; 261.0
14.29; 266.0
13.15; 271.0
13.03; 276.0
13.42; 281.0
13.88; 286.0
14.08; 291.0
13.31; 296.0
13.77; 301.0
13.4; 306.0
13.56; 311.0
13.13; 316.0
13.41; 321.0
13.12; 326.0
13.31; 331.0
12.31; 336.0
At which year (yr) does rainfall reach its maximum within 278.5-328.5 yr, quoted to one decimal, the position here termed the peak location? 291.0 yr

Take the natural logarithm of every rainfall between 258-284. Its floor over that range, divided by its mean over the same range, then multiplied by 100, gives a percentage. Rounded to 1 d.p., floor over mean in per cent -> 99.0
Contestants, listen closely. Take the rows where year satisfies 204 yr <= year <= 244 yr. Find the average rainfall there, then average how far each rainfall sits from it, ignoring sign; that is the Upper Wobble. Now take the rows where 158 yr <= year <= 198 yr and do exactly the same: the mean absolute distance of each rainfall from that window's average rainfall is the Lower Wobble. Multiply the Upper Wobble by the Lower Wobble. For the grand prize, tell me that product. 0.19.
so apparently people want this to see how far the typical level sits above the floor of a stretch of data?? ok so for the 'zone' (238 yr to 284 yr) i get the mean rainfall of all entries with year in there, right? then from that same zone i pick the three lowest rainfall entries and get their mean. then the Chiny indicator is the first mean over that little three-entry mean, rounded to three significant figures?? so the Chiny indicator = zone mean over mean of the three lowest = 1.03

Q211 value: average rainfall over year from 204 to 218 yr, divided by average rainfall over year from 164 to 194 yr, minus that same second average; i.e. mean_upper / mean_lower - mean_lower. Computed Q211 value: -11.2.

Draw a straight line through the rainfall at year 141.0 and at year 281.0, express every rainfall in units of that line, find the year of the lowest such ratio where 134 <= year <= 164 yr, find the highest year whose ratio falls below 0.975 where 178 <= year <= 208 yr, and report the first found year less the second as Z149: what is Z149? -50 yr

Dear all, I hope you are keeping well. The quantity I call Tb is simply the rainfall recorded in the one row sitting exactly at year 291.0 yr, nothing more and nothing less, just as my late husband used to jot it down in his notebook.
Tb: 14.08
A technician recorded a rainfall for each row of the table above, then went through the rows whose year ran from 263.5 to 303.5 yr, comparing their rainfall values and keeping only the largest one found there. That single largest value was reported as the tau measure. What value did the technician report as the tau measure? 14.29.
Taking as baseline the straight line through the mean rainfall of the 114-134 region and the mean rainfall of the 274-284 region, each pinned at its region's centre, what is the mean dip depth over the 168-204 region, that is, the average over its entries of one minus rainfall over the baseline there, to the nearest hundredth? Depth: 0.12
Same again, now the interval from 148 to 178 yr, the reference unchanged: 0.12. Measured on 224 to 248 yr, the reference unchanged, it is 0.03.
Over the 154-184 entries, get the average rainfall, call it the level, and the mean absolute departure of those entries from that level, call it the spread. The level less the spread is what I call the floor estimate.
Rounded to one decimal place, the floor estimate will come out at 11.5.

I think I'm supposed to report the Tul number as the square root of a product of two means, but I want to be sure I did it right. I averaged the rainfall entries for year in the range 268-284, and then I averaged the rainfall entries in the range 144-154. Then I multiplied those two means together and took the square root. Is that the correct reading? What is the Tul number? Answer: 13.9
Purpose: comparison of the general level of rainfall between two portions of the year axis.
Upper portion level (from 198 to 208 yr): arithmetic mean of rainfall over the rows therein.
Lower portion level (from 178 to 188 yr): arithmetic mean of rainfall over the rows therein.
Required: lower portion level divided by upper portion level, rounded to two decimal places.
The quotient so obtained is 0.96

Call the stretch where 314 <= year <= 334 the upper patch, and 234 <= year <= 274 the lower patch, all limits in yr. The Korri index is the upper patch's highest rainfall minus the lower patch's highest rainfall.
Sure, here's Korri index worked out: -0.9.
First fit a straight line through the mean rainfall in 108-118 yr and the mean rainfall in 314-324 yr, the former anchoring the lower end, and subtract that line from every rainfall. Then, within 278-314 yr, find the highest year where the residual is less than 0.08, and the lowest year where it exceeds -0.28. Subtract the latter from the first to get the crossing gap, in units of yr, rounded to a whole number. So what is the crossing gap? 25 yr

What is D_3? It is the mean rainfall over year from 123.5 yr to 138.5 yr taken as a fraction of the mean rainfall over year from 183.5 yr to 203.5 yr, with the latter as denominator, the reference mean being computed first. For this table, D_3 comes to 1.17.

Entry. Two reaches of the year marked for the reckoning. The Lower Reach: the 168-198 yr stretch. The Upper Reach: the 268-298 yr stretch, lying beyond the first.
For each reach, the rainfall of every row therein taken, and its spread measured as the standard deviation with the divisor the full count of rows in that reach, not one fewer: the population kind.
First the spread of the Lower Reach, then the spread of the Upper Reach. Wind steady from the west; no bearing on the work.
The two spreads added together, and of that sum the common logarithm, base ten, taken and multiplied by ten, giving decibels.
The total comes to 1.5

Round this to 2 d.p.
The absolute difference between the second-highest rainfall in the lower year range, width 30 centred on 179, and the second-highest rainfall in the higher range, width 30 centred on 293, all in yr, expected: 0.91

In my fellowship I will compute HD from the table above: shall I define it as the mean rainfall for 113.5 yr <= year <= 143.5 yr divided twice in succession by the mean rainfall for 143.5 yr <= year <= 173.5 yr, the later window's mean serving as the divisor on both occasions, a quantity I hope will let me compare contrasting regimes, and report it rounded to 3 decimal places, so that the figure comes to 0.082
